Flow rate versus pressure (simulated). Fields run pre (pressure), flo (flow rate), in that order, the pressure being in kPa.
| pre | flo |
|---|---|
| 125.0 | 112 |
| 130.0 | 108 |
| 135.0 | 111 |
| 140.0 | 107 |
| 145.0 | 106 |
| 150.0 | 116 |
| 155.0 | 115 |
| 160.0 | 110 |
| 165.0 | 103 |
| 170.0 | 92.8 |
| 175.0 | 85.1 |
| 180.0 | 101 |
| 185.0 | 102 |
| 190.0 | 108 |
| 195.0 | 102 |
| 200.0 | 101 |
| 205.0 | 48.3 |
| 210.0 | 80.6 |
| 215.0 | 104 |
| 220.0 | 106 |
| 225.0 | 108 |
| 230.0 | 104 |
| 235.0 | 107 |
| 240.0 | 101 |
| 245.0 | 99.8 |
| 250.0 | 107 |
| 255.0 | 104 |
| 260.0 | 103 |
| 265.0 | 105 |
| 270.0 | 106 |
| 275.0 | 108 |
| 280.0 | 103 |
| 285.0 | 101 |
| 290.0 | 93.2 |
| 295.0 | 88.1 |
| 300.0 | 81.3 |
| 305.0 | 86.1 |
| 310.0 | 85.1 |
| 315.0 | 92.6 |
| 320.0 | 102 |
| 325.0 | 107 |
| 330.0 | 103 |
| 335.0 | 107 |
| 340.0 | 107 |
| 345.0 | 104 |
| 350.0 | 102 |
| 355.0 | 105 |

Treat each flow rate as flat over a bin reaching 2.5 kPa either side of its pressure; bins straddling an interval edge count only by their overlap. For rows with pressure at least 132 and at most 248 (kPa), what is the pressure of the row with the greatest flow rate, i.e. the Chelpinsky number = 150.0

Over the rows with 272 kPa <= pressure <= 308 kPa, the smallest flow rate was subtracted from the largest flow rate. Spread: 27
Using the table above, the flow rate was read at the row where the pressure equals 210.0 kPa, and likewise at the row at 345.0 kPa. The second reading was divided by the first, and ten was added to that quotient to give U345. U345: 11.3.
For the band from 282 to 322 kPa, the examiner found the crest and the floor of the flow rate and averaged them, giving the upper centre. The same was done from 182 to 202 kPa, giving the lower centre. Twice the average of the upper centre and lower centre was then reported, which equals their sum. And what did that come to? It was 196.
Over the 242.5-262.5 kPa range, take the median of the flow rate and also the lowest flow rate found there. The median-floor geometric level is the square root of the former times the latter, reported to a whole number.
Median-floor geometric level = 102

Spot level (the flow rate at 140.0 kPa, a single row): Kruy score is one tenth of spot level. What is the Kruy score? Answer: 10.70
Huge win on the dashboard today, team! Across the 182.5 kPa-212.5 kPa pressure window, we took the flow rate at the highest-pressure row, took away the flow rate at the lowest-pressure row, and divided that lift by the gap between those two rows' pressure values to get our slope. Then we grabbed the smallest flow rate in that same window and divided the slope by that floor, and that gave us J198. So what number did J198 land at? -0.018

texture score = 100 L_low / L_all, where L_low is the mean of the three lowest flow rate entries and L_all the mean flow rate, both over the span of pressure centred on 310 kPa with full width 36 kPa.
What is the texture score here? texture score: 92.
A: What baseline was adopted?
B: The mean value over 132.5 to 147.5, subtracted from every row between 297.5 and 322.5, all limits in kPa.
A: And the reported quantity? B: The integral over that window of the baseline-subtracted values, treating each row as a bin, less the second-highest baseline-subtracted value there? -449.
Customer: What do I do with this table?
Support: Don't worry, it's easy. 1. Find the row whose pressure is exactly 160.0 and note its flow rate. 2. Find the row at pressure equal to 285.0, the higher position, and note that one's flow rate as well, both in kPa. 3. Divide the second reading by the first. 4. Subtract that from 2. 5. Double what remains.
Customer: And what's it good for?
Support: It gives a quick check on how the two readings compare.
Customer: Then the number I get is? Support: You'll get 2.2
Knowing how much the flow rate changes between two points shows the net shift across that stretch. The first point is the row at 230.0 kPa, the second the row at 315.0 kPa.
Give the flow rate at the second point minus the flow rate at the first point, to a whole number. -11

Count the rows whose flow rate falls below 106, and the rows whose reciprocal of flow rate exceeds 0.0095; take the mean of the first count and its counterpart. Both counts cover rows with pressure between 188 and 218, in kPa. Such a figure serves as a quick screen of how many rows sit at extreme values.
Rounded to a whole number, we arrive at 5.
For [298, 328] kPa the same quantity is 5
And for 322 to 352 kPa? 3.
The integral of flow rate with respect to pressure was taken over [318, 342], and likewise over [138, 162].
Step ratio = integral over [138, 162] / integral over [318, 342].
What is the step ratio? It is 1.05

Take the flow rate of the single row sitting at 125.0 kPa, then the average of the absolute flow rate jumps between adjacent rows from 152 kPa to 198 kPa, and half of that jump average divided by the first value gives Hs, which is 0.033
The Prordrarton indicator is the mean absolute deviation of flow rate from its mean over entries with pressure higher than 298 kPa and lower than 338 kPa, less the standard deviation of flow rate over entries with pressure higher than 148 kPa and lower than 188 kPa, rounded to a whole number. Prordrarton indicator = -1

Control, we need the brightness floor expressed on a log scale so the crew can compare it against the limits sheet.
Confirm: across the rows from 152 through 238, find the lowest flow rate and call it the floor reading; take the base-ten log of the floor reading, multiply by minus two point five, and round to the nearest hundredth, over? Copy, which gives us -4.21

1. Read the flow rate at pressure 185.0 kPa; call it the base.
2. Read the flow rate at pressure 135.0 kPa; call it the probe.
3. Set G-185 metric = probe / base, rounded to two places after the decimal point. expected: 1.09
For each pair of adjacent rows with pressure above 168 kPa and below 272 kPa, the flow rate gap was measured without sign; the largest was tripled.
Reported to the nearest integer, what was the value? 158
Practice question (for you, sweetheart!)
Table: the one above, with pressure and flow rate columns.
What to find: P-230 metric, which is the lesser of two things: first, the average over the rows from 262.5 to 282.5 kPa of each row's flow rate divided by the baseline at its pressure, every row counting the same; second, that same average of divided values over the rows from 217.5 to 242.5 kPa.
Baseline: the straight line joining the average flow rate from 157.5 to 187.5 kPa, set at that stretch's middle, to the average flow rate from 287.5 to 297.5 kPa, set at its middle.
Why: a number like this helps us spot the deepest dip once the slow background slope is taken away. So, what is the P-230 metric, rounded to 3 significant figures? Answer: 1.11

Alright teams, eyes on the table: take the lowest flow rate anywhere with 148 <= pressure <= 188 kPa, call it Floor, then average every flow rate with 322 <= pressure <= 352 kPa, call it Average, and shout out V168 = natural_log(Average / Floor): 0.21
